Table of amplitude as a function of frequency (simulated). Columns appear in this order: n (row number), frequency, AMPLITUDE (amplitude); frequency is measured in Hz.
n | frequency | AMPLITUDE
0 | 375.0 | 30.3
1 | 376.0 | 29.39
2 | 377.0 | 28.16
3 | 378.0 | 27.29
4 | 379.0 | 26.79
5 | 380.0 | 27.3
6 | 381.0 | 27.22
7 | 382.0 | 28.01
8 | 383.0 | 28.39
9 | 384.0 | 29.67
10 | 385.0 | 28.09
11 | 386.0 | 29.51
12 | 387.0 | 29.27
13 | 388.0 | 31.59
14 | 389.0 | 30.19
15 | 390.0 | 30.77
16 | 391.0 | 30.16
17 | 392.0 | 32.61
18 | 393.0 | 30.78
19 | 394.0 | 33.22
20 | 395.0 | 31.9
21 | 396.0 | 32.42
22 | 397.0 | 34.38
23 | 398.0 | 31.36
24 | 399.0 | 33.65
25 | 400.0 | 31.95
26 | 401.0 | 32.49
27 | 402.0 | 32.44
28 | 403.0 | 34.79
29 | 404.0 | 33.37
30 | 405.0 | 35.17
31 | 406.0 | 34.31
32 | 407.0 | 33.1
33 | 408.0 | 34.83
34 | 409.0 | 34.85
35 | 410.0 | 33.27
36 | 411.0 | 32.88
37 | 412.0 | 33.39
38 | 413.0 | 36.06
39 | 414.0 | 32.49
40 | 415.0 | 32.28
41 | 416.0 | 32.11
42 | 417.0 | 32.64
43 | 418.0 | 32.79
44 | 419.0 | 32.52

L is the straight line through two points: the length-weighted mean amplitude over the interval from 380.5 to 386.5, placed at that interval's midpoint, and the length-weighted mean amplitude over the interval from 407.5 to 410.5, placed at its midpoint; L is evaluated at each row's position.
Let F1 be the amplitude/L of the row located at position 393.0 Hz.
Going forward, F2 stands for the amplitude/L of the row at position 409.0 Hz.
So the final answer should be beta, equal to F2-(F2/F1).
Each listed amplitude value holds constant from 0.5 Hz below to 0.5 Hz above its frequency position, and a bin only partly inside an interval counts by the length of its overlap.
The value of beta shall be 0.00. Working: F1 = 1.00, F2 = 1.016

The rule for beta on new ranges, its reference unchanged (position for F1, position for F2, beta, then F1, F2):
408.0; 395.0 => 0.02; 1.02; 1.025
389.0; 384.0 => 0.02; 1.02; 1.038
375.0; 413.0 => 0.13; 1.14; 1.024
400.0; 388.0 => -0.01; 0.99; 1.070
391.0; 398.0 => 0.00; 1.00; 0.986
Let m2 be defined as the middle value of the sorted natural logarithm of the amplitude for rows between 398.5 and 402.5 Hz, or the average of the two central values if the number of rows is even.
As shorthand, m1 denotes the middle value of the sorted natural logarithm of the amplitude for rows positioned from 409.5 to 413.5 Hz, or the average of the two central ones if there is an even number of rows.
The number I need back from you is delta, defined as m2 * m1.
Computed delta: 12.2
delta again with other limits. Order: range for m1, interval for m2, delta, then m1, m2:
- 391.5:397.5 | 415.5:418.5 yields 12.1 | 3.48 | 3.49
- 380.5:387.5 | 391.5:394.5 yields 11.7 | 3.35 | 3.48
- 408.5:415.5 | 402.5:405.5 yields 12.4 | 3.50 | 3.55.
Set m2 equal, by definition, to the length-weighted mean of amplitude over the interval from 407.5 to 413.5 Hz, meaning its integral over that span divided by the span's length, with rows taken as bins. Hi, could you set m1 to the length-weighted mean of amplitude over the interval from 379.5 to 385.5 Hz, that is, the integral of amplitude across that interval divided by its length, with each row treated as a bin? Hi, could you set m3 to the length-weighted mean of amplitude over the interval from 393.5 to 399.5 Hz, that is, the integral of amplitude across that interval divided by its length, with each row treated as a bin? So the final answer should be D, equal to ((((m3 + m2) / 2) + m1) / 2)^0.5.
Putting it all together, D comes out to 5.55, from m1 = 28.1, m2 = 34.2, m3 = 32.8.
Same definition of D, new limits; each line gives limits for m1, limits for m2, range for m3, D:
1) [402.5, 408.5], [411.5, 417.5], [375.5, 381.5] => 5.69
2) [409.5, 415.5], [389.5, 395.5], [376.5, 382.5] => 5.61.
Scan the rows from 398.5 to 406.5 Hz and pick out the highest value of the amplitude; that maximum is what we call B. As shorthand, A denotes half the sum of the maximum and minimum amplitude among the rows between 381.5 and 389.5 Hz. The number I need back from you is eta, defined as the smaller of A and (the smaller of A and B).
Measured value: 30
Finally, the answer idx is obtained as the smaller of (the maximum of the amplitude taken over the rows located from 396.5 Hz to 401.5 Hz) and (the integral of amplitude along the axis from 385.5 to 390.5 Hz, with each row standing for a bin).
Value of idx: 34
